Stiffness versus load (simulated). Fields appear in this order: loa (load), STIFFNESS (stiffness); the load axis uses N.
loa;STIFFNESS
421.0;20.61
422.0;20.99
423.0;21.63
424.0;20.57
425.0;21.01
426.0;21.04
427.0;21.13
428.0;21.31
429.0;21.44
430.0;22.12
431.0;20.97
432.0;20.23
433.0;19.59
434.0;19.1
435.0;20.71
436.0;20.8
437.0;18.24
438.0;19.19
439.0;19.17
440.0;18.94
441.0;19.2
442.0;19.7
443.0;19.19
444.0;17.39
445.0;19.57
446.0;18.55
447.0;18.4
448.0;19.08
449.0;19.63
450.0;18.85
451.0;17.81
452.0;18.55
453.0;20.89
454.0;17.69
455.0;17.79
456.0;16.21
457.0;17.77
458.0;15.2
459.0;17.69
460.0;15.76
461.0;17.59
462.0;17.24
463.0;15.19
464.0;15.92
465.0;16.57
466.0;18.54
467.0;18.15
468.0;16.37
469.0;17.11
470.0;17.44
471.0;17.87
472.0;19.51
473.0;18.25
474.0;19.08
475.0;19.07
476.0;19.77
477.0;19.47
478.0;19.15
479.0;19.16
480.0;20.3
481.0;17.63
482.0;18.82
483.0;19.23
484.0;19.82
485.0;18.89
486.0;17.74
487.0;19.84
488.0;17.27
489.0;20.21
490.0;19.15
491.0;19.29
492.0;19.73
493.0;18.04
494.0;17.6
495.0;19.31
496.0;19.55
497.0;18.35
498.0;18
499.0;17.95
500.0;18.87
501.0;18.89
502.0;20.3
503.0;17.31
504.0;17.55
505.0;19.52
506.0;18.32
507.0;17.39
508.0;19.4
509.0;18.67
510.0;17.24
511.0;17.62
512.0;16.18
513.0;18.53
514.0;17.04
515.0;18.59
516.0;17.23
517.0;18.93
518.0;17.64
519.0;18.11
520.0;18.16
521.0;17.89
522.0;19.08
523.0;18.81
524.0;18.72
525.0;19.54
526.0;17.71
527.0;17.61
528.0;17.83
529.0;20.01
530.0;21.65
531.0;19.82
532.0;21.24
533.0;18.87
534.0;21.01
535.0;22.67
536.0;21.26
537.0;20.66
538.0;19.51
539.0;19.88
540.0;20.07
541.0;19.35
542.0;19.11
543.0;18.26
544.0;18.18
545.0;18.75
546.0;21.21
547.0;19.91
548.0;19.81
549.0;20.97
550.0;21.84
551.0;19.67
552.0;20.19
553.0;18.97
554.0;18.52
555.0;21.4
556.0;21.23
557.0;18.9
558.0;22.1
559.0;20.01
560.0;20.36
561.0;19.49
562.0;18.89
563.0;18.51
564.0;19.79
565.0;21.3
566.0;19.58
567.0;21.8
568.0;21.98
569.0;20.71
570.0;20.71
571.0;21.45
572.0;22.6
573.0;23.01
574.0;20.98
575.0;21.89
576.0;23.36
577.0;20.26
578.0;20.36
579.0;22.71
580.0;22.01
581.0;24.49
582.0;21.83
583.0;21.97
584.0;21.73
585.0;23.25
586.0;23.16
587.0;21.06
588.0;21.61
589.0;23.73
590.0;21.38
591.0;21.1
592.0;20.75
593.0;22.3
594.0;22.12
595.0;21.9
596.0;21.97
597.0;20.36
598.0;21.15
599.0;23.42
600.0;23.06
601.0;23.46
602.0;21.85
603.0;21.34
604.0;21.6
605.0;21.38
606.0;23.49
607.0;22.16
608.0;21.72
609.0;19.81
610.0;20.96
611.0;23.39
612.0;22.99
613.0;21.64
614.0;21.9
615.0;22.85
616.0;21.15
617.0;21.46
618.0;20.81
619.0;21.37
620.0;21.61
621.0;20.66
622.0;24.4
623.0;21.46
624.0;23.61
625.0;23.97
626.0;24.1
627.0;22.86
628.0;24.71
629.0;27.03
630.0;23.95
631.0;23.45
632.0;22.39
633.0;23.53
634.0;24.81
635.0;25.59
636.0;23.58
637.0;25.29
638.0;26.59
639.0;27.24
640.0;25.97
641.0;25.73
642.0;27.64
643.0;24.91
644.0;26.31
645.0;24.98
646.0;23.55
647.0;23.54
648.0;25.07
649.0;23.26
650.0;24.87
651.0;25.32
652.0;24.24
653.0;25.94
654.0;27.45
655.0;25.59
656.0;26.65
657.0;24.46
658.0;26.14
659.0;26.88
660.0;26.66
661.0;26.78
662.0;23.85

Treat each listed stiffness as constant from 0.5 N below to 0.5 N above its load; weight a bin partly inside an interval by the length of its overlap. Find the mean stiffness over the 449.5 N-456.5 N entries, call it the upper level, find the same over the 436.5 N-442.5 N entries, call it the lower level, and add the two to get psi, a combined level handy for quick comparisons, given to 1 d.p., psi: 37.3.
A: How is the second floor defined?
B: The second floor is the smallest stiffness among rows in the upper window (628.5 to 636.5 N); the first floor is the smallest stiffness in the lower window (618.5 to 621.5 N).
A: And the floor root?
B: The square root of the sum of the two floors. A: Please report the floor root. 6.56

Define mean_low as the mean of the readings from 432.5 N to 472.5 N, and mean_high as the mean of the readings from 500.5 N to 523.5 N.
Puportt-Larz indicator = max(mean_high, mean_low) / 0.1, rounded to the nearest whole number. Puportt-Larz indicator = 182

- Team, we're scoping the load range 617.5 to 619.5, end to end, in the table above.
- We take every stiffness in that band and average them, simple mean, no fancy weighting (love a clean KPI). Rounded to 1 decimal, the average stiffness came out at 21.1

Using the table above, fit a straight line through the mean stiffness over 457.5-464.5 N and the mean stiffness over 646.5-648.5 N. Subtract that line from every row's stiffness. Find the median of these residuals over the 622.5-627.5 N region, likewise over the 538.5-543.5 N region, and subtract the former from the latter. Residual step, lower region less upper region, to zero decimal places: -1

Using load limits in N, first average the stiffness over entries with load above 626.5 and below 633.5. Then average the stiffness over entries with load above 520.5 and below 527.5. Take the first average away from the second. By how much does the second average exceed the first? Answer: -5.5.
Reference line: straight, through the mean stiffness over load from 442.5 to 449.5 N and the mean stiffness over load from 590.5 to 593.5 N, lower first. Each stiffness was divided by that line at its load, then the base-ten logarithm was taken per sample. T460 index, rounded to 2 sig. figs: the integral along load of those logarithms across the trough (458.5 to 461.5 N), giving -0.15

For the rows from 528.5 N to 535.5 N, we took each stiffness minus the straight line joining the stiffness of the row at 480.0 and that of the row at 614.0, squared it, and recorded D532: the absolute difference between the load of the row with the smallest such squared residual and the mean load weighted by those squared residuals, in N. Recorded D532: 1.1 N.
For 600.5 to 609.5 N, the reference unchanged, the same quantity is 3.7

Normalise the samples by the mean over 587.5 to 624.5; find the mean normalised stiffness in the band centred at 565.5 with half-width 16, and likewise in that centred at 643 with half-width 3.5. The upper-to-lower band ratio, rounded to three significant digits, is 1.22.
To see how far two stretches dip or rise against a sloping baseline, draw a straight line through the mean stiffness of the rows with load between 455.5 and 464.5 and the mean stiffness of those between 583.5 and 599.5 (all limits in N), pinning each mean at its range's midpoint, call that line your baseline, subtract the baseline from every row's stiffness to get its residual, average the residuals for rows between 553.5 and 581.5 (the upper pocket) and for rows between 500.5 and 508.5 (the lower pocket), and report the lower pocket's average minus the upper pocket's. 0.2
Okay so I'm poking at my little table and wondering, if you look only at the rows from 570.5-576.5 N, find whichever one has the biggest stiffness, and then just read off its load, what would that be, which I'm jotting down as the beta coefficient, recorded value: 576.0 N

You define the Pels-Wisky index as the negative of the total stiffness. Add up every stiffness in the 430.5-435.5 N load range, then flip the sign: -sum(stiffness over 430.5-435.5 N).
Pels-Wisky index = -101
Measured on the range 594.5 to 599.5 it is -109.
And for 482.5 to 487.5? -96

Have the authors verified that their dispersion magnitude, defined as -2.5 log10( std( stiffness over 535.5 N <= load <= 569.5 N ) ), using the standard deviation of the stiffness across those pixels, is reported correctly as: -0.1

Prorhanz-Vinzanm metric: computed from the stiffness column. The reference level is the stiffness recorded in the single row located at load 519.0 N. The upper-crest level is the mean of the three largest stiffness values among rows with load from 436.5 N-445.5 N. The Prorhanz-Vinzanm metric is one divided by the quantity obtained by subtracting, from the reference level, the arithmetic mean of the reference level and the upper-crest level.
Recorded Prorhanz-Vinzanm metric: -1.4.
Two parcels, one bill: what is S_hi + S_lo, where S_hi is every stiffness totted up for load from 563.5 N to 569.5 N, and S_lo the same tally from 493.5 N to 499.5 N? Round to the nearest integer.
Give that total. 236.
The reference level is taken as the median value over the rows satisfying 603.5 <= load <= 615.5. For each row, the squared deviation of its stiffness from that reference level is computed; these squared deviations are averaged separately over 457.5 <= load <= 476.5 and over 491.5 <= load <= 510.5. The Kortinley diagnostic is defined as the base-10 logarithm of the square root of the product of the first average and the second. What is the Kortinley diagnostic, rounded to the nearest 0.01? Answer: 1.19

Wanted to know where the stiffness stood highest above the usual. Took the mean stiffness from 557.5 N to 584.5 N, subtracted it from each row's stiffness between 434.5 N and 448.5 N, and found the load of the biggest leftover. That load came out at 436.0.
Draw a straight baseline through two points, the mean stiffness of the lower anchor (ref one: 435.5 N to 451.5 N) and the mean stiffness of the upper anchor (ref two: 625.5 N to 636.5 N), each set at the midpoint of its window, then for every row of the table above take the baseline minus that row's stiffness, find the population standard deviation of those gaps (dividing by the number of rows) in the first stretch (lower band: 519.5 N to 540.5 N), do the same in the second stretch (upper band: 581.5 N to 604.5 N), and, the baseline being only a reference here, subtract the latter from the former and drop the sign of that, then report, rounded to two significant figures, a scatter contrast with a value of 0.36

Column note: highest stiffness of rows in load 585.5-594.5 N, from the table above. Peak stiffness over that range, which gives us 23.73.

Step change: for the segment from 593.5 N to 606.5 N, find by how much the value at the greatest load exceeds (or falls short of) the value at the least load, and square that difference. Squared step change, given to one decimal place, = 1.9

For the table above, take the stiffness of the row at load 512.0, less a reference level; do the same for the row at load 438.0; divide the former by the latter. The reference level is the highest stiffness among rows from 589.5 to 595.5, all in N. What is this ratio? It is 2.0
